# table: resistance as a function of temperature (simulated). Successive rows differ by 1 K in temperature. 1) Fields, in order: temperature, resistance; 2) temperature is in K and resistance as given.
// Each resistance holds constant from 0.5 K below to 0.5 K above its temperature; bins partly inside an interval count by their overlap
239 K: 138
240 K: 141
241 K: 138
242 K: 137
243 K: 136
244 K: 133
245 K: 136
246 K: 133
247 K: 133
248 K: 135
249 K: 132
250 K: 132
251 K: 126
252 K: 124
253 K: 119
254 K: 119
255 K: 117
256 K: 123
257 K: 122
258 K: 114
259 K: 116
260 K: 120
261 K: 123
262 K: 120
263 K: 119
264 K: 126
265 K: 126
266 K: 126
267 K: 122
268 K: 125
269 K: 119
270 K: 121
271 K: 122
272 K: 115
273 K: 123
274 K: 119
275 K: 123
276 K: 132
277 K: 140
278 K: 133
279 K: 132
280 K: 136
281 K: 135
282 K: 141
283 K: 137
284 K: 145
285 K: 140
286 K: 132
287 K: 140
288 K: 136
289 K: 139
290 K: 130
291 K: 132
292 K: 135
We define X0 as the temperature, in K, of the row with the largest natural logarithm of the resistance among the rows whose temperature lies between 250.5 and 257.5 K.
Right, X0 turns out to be 251 K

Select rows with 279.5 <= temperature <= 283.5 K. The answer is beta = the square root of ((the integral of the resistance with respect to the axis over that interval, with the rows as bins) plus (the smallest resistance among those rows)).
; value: 26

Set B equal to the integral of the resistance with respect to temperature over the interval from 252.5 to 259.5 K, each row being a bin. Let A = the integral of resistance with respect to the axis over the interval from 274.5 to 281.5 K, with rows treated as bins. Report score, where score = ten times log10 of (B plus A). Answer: 32.5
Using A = 931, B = 830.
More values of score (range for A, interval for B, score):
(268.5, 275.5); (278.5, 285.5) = 32.6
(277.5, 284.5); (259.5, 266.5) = 32.6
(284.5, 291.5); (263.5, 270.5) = 32.6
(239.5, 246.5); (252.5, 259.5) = 32.5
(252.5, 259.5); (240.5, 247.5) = 32.5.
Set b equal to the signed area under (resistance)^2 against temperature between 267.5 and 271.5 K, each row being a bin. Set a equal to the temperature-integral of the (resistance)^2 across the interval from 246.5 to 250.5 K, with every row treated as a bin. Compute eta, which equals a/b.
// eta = 1.19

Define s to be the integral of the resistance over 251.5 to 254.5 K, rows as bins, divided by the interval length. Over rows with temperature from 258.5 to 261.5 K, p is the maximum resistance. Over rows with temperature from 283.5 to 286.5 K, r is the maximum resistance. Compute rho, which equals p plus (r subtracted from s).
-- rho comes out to 99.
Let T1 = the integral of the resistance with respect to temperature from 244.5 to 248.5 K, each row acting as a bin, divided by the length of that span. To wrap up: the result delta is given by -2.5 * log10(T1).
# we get -5.32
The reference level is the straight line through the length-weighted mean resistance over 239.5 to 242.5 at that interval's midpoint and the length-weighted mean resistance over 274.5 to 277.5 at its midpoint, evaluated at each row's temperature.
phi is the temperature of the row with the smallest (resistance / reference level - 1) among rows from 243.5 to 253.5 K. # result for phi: 253 K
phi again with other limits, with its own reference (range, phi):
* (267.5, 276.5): 272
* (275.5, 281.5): 276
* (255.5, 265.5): 258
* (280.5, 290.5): 290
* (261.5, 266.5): 263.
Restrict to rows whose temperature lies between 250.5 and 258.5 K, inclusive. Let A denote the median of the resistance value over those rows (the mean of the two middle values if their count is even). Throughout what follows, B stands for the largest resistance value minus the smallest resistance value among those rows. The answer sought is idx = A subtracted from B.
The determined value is -108.5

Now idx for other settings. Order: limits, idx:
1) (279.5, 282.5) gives -130.0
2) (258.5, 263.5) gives -113.0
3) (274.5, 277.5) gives -115.0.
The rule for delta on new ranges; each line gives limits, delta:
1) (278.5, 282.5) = -5.33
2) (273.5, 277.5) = -5.27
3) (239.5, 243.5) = -5.35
